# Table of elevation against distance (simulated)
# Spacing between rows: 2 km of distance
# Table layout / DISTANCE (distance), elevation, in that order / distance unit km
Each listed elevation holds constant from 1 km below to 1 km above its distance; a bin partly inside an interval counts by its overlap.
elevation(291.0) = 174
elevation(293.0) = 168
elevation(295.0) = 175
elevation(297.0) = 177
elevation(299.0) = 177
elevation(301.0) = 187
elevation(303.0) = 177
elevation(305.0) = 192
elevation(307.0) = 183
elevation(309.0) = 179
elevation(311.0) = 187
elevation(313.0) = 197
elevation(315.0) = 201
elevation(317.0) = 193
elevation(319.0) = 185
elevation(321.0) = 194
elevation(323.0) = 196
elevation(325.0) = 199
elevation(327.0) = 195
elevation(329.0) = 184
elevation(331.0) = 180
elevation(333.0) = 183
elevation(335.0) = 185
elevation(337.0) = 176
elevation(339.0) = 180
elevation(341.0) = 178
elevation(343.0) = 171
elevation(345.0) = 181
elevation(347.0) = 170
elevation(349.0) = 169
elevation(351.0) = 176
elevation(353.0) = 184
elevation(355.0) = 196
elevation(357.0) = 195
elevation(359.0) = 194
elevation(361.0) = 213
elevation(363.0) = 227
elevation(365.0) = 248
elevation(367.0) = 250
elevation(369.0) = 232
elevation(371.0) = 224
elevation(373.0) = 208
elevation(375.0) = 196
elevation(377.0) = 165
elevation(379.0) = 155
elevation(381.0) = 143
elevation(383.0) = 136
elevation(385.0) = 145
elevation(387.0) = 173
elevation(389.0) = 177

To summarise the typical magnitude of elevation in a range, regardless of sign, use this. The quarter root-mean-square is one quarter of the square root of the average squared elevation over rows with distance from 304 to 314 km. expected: 46.9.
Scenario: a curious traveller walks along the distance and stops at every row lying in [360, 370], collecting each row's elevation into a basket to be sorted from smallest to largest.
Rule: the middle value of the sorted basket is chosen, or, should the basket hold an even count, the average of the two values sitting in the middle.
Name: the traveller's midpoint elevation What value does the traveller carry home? 232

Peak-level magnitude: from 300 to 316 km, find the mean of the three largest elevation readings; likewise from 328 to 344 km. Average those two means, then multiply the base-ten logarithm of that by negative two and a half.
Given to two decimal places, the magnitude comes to -5.70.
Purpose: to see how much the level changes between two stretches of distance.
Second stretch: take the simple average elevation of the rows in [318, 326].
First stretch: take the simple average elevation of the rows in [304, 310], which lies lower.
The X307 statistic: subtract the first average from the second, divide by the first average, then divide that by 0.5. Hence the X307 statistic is 0.10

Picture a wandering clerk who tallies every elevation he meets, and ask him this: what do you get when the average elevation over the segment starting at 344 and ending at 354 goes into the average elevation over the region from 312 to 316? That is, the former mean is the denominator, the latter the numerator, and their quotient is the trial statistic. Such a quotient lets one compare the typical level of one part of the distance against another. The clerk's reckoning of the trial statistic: 1.13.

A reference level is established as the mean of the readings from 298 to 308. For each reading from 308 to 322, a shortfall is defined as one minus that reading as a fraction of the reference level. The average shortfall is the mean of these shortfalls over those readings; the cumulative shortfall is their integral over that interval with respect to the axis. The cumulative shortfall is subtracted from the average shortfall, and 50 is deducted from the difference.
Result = -49.5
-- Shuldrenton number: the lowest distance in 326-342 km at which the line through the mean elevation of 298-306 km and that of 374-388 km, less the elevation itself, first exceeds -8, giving 331.0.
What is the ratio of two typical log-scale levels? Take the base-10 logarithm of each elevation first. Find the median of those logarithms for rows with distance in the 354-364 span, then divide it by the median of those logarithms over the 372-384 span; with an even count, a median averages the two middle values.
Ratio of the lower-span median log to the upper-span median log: 1.04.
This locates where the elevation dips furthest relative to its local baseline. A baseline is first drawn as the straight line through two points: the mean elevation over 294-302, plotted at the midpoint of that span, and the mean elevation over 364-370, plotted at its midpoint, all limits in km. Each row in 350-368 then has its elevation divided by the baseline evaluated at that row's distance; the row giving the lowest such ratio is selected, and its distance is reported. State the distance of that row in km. 351.0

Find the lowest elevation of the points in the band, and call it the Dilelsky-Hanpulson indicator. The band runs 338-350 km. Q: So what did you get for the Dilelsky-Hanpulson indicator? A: 169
